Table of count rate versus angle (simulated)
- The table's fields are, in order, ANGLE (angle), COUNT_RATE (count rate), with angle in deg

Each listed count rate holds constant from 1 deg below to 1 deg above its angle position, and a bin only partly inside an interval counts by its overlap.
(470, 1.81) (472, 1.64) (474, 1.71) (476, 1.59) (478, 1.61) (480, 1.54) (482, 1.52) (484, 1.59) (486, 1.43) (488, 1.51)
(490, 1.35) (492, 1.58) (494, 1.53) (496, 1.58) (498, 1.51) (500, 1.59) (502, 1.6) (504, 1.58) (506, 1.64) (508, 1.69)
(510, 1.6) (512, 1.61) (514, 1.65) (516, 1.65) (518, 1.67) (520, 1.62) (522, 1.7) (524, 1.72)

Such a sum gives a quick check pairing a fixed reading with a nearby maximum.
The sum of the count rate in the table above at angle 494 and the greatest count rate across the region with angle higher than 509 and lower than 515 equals 3.18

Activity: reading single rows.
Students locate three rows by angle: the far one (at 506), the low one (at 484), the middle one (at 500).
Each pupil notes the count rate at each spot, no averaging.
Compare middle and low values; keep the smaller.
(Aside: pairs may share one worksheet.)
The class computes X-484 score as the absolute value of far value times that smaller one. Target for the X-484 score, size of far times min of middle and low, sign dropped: 2.61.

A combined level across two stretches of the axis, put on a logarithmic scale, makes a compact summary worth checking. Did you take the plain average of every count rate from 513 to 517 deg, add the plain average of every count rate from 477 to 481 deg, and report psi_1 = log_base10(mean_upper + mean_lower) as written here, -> 0.509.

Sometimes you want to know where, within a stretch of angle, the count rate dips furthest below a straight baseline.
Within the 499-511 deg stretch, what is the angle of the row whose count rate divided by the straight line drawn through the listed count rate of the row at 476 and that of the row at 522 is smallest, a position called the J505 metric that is 504 deg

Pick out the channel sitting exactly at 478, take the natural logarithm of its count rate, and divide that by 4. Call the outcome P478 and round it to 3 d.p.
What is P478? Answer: 0.119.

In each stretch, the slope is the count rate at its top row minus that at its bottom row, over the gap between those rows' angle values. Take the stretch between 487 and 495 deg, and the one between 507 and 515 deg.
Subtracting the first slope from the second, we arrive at -0.010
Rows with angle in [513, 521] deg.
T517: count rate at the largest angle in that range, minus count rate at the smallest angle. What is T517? -0.030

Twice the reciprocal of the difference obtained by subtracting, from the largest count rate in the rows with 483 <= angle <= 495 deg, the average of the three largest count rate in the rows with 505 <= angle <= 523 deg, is -21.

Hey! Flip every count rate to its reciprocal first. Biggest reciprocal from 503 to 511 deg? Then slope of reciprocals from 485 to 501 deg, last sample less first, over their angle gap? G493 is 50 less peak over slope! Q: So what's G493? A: 176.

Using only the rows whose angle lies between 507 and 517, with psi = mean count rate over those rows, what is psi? 1.64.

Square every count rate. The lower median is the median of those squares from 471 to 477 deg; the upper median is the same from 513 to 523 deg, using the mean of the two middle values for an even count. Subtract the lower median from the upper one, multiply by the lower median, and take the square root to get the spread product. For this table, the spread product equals 0.30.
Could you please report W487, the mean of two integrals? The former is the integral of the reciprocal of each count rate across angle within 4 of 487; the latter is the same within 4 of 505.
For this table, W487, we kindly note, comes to 5.19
